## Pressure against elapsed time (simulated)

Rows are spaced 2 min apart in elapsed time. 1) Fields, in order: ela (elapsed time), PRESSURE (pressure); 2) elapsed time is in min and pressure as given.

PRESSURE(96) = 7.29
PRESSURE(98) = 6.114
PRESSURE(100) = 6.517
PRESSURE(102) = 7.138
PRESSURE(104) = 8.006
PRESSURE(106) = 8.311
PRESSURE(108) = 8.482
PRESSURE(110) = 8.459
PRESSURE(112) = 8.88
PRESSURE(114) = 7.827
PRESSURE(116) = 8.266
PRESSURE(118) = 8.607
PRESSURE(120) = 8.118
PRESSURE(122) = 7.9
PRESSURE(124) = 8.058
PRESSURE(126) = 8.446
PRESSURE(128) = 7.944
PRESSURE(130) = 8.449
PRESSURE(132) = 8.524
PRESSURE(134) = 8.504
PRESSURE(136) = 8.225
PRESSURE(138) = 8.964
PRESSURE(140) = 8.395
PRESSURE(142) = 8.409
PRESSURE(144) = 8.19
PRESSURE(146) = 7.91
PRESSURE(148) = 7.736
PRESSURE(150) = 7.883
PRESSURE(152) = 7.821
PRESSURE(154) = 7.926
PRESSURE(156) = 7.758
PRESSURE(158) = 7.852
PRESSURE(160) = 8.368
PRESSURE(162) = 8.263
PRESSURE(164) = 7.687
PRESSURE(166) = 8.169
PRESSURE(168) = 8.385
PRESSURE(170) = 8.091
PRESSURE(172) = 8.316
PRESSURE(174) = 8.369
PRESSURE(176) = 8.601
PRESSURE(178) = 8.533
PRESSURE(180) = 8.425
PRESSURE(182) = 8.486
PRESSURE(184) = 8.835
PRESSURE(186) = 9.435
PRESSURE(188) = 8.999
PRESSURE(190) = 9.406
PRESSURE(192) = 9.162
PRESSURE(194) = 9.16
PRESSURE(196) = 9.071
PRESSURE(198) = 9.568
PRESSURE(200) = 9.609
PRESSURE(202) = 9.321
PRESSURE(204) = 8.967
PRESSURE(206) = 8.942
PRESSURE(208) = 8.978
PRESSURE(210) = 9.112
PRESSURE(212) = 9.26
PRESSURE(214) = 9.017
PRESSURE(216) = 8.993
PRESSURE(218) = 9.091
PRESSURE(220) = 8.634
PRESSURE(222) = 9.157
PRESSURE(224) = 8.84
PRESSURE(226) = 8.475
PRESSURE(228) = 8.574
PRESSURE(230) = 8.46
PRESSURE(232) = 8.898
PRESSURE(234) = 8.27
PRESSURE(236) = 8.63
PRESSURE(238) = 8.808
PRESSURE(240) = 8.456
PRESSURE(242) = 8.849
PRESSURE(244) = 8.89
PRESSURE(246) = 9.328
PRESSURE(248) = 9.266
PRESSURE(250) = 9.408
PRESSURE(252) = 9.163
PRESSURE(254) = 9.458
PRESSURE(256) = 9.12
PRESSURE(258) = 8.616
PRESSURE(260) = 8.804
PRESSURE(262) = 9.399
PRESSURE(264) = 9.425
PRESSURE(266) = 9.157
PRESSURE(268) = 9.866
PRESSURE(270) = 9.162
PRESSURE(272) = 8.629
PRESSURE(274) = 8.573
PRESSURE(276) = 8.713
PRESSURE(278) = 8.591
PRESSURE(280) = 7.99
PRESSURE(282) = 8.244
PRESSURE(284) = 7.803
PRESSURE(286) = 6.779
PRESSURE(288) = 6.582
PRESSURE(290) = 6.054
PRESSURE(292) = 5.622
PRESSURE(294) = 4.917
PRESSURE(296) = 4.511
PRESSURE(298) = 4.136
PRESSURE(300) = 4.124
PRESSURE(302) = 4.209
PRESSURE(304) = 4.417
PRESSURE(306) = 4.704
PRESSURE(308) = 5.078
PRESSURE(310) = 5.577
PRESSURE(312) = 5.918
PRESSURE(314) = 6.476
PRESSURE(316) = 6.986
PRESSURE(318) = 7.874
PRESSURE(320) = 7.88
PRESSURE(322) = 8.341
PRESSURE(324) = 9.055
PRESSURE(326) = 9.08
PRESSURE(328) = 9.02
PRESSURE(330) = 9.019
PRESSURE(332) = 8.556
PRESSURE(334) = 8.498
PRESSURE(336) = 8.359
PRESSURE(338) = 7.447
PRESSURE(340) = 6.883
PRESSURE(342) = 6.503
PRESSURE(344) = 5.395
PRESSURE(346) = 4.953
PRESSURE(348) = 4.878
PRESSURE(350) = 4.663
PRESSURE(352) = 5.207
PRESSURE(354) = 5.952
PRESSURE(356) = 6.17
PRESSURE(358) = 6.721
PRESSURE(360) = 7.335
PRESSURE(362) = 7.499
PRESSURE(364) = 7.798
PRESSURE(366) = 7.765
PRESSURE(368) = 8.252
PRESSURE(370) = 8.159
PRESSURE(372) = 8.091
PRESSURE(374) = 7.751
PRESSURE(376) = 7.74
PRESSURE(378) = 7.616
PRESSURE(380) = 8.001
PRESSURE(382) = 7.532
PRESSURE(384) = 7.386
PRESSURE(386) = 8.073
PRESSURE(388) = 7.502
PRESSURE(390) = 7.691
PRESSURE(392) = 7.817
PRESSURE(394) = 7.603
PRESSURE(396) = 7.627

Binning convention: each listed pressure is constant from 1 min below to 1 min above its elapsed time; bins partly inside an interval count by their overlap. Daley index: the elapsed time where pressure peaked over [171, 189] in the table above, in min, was 186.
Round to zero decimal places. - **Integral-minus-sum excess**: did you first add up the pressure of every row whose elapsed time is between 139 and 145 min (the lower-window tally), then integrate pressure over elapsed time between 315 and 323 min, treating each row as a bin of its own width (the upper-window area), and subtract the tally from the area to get 37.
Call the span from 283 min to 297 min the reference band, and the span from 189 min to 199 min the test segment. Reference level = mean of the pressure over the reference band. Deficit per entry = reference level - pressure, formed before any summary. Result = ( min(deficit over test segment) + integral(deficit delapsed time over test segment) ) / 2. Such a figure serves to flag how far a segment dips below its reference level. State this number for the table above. -18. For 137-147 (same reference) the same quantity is -13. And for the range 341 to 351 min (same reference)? 4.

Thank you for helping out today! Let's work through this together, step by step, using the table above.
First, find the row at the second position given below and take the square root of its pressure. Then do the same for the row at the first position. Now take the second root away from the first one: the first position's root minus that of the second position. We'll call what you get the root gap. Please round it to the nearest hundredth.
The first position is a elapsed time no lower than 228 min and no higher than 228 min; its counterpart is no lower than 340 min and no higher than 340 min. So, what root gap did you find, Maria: 0.30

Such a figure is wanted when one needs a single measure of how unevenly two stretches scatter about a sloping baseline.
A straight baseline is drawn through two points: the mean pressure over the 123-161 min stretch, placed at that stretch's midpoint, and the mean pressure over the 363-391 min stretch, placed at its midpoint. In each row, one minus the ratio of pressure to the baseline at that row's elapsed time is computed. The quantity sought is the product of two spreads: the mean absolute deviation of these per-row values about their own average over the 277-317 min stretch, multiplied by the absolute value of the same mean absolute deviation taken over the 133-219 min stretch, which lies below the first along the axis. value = 0.0095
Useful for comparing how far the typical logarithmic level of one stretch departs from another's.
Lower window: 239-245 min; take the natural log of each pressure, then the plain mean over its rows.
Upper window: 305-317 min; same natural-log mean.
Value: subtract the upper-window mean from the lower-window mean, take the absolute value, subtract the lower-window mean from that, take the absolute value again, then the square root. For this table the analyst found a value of 1.32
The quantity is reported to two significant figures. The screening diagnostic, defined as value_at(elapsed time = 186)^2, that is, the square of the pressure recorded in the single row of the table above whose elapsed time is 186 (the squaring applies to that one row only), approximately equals 89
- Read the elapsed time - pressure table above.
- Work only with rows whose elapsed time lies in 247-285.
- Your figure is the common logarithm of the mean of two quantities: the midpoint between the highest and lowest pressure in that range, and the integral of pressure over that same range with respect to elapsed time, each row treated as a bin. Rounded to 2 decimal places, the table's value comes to 2.24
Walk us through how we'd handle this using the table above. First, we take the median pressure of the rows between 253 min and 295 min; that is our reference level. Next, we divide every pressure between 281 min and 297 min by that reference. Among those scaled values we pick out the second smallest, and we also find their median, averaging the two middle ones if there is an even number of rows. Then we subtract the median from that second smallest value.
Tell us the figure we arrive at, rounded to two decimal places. -0.16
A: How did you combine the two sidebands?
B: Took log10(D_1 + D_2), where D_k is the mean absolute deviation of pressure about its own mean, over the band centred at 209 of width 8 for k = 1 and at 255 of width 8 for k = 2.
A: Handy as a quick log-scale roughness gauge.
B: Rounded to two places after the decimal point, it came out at -0.46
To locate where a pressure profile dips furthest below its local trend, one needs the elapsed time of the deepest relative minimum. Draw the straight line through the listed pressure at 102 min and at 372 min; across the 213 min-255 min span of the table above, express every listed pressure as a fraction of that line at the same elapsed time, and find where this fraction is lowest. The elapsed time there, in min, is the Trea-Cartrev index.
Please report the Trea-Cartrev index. 234 min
